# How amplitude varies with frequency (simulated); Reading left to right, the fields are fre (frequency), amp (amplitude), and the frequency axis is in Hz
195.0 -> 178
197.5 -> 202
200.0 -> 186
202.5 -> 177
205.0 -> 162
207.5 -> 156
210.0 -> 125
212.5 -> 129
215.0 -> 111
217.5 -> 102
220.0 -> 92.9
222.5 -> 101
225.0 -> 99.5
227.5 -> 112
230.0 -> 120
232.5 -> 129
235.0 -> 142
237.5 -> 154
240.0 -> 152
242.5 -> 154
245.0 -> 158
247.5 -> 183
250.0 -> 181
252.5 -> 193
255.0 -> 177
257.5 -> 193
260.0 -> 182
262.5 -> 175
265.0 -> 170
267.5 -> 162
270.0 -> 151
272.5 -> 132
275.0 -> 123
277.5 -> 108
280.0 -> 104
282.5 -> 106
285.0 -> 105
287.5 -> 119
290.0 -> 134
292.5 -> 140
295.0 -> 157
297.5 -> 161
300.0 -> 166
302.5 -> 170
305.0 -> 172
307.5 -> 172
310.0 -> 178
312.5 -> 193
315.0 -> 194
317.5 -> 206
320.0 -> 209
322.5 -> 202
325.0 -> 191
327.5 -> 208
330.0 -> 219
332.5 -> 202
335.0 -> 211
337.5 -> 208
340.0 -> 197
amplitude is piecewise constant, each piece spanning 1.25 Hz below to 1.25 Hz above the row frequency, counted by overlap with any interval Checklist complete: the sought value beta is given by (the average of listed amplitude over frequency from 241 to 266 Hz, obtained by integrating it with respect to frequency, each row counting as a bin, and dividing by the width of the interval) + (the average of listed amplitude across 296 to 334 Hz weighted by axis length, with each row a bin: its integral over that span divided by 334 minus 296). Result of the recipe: 366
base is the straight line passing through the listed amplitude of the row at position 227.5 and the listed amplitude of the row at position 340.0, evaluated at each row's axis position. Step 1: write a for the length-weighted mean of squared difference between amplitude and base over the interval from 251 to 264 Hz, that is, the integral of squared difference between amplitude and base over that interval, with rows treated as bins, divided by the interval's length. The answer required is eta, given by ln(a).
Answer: 8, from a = 2495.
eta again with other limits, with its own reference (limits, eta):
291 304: 5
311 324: 6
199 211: 9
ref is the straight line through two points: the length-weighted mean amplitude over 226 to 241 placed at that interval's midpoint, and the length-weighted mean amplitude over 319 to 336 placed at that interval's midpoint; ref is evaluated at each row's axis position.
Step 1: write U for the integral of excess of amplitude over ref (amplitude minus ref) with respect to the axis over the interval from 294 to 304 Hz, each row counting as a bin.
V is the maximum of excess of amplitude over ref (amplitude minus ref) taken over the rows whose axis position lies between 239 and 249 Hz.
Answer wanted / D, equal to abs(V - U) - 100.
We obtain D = 140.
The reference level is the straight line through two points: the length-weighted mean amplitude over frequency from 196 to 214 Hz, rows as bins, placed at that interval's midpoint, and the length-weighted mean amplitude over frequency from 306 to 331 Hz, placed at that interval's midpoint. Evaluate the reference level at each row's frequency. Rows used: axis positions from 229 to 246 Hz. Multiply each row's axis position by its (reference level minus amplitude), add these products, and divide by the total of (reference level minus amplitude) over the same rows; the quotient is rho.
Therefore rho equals 235.5 Hz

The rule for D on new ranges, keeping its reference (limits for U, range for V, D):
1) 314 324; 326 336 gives -78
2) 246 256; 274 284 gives 299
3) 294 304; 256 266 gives 143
